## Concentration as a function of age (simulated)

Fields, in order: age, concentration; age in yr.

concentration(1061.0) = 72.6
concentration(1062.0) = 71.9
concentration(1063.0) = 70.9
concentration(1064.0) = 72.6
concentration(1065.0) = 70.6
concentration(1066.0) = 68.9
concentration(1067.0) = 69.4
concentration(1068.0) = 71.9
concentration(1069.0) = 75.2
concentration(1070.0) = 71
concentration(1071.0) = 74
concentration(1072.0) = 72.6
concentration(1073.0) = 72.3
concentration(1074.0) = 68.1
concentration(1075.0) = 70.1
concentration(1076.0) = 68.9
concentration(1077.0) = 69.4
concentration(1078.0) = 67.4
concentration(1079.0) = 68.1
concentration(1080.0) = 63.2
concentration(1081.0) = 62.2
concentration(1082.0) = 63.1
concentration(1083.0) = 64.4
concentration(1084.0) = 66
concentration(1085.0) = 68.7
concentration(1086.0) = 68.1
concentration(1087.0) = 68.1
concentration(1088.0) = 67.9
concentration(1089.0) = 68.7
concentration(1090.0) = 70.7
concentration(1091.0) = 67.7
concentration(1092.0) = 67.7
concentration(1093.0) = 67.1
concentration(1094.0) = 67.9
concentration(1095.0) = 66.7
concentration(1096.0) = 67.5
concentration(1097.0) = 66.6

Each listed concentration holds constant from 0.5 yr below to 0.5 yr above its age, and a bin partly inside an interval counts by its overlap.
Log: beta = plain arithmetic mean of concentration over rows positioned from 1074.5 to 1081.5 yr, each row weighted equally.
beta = 67.0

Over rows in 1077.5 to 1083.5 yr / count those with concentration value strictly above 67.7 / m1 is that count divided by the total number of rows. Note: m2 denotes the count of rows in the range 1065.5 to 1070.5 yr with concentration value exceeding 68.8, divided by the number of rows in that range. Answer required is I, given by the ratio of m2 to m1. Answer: 6.0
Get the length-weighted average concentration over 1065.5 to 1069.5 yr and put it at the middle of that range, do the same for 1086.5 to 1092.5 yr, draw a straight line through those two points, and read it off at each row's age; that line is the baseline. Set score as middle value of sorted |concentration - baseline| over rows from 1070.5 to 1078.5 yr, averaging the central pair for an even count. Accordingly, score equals 1.8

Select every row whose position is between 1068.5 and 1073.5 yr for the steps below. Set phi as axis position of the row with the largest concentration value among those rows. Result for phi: 1069.0 yr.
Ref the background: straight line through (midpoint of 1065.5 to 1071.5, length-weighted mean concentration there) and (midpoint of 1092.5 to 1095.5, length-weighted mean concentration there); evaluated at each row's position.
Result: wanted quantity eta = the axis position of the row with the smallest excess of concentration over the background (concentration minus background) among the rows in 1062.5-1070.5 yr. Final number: 1066.0 yr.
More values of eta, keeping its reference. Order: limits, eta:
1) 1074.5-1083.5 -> 1081.0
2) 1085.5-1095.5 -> 1086.0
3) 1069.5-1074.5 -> 1074.0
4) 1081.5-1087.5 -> 1082.0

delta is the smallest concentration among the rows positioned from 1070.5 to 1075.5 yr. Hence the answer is 68.1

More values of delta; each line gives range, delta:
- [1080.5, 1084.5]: 62.2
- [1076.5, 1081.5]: 62.2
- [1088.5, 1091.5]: 67.7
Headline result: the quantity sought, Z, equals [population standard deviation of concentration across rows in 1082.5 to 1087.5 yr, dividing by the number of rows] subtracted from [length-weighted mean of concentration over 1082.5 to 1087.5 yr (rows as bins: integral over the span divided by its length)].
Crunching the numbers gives 65.4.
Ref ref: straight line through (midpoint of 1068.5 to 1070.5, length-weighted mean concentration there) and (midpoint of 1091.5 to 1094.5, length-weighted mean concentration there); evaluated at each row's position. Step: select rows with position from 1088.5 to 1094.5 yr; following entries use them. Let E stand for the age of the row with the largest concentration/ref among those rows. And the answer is 1090.0 yr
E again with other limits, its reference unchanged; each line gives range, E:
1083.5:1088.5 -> 1085.0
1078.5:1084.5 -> 1079.0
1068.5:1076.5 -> 1069.0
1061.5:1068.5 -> 1068.0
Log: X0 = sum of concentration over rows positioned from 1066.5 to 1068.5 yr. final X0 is 141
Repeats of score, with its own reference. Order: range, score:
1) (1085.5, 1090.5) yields 0.8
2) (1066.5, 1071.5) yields 2.0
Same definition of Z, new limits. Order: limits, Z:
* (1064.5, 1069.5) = 68.9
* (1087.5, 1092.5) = 67.4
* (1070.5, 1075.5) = 69.3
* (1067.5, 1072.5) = 71.4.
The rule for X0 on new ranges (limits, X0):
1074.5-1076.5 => 139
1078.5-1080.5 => 131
